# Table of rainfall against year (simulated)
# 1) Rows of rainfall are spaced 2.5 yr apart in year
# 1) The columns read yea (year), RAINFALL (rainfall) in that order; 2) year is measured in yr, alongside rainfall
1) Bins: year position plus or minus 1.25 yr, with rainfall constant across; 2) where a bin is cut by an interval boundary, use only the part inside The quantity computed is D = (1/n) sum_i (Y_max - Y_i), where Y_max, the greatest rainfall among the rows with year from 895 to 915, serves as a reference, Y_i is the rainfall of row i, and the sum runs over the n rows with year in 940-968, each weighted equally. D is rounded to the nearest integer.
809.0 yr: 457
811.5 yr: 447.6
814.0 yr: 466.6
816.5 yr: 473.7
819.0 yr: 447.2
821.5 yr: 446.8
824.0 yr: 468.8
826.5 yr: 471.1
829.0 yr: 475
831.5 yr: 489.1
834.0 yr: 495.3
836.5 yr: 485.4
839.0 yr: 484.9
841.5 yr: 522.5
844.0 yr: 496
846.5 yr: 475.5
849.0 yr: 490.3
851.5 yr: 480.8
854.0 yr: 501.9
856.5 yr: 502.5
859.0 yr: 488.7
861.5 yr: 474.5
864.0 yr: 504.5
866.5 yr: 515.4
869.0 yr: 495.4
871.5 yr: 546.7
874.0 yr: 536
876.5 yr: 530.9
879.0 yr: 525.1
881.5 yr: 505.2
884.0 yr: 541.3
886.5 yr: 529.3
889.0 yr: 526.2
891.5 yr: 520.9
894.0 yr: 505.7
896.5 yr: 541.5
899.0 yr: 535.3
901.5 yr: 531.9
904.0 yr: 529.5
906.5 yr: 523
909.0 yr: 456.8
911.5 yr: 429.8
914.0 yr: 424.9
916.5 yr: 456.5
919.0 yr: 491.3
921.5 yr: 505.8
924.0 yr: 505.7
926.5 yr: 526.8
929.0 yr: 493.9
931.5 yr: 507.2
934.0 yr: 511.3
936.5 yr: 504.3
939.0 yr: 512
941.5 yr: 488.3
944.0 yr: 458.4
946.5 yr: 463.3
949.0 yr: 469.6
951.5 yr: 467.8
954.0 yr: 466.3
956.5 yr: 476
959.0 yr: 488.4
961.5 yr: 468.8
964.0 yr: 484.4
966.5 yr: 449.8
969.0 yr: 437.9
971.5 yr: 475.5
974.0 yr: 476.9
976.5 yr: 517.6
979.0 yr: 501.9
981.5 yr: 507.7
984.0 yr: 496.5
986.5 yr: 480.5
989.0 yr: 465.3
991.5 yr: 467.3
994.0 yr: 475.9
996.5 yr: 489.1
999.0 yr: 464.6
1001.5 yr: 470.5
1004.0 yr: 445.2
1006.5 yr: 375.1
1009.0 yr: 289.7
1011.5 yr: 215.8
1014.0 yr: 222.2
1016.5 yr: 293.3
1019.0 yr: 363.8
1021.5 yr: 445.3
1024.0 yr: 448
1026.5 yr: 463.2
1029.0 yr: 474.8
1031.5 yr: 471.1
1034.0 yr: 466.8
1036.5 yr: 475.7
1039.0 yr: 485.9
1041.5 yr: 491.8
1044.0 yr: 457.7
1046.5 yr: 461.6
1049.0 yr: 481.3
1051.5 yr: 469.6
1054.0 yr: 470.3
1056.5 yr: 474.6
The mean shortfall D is 70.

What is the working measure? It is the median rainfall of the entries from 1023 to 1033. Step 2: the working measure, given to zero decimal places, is 467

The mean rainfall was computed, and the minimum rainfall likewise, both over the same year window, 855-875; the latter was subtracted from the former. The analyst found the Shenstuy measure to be 33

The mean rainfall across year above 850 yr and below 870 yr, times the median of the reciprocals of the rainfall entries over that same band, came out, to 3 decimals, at 0.994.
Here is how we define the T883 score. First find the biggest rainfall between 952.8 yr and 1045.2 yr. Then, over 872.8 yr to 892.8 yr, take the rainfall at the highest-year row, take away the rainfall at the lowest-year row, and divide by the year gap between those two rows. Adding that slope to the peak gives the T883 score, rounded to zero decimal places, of 517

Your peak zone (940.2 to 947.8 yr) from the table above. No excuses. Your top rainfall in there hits 488.3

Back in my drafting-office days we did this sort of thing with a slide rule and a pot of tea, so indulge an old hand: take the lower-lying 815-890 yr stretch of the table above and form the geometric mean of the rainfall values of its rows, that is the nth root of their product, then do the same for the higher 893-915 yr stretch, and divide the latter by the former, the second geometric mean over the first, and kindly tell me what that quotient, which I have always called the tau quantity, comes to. 1.00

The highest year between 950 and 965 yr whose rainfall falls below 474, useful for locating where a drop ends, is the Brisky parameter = 961.5 yr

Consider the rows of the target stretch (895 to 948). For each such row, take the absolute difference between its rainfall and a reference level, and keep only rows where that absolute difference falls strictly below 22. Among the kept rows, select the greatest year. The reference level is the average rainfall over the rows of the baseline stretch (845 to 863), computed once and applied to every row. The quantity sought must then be 941.5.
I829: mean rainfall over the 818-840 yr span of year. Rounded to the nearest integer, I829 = 474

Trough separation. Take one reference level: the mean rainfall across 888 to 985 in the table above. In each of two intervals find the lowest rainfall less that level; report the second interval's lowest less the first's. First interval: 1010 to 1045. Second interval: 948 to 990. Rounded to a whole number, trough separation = 222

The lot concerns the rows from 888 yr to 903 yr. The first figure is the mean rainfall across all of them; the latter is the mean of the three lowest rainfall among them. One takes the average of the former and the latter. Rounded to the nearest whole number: 522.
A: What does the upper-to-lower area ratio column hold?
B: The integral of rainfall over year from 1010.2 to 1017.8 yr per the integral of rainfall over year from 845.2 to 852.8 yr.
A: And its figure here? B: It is 0.51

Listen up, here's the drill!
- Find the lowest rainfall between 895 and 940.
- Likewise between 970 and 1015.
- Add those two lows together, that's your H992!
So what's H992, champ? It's 641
